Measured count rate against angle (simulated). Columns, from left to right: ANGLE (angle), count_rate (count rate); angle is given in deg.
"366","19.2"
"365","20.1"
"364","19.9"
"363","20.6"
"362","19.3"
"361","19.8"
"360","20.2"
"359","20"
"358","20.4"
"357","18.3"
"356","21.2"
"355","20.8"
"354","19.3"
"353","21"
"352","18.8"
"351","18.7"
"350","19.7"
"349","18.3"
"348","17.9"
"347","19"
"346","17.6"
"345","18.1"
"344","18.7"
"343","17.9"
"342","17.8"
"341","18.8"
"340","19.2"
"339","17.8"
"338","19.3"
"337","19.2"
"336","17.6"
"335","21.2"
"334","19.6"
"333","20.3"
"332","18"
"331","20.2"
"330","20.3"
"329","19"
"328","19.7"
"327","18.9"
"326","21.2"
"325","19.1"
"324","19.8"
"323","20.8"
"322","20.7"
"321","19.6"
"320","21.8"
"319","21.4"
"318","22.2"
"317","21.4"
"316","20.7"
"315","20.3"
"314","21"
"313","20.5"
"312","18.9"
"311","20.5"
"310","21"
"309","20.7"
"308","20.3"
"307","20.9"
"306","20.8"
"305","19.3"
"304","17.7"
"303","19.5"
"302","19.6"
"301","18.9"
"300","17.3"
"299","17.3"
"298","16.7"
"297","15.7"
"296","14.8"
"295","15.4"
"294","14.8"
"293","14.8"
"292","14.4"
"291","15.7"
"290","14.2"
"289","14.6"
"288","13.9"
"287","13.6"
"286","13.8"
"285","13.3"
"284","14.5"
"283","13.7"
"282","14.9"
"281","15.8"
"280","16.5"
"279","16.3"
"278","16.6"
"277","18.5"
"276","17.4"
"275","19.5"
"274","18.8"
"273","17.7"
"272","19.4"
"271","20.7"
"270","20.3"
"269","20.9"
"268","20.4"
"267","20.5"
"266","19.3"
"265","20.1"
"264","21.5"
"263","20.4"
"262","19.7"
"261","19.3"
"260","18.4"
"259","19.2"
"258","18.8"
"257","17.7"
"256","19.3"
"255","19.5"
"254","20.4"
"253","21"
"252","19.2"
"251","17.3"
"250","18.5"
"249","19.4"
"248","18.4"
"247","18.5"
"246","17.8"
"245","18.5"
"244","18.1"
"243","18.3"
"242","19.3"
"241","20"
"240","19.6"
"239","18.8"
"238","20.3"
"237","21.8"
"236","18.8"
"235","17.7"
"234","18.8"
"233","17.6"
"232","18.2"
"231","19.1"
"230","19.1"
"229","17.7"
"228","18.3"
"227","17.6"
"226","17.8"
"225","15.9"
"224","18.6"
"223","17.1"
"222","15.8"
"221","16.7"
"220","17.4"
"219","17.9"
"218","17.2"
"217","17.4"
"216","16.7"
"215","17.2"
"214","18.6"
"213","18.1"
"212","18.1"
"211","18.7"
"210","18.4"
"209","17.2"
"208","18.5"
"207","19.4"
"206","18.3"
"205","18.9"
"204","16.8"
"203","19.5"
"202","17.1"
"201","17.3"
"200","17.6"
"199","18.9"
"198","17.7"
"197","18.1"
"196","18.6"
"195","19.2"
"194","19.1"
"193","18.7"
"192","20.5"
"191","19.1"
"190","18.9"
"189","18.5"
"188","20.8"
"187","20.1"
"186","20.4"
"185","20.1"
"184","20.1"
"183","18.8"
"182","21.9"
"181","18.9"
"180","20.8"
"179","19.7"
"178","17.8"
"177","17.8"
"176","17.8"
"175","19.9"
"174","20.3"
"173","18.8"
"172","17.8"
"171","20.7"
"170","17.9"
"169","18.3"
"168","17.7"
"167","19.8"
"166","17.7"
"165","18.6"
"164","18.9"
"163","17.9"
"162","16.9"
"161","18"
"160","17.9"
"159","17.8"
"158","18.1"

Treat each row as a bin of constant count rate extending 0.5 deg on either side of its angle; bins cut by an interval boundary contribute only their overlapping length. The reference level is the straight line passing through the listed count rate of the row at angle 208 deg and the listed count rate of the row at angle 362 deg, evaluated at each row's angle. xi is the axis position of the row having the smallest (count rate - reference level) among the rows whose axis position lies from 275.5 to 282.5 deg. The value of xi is 282 deg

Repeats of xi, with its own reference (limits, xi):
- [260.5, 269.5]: 266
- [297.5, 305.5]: 298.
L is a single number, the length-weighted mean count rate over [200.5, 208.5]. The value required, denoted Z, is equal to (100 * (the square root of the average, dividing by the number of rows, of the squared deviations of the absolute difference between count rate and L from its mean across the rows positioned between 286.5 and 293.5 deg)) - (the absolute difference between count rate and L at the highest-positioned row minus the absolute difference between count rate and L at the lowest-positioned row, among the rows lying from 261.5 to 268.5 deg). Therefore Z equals 63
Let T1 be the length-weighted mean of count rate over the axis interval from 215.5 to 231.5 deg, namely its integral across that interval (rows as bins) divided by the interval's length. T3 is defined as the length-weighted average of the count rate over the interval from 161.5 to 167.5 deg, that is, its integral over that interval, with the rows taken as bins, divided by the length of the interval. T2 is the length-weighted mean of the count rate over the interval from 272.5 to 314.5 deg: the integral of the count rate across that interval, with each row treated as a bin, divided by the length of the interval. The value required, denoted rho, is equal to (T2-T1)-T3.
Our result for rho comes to -18.7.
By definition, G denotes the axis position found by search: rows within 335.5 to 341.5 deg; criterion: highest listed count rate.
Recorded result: 338 deg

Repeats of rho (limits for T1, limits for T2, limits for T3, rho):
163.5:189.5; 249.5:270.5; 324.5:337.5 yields -19.2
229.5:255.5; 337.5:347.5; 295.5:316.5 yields -19.7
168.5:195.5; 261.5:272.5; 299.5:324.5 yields -19.3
